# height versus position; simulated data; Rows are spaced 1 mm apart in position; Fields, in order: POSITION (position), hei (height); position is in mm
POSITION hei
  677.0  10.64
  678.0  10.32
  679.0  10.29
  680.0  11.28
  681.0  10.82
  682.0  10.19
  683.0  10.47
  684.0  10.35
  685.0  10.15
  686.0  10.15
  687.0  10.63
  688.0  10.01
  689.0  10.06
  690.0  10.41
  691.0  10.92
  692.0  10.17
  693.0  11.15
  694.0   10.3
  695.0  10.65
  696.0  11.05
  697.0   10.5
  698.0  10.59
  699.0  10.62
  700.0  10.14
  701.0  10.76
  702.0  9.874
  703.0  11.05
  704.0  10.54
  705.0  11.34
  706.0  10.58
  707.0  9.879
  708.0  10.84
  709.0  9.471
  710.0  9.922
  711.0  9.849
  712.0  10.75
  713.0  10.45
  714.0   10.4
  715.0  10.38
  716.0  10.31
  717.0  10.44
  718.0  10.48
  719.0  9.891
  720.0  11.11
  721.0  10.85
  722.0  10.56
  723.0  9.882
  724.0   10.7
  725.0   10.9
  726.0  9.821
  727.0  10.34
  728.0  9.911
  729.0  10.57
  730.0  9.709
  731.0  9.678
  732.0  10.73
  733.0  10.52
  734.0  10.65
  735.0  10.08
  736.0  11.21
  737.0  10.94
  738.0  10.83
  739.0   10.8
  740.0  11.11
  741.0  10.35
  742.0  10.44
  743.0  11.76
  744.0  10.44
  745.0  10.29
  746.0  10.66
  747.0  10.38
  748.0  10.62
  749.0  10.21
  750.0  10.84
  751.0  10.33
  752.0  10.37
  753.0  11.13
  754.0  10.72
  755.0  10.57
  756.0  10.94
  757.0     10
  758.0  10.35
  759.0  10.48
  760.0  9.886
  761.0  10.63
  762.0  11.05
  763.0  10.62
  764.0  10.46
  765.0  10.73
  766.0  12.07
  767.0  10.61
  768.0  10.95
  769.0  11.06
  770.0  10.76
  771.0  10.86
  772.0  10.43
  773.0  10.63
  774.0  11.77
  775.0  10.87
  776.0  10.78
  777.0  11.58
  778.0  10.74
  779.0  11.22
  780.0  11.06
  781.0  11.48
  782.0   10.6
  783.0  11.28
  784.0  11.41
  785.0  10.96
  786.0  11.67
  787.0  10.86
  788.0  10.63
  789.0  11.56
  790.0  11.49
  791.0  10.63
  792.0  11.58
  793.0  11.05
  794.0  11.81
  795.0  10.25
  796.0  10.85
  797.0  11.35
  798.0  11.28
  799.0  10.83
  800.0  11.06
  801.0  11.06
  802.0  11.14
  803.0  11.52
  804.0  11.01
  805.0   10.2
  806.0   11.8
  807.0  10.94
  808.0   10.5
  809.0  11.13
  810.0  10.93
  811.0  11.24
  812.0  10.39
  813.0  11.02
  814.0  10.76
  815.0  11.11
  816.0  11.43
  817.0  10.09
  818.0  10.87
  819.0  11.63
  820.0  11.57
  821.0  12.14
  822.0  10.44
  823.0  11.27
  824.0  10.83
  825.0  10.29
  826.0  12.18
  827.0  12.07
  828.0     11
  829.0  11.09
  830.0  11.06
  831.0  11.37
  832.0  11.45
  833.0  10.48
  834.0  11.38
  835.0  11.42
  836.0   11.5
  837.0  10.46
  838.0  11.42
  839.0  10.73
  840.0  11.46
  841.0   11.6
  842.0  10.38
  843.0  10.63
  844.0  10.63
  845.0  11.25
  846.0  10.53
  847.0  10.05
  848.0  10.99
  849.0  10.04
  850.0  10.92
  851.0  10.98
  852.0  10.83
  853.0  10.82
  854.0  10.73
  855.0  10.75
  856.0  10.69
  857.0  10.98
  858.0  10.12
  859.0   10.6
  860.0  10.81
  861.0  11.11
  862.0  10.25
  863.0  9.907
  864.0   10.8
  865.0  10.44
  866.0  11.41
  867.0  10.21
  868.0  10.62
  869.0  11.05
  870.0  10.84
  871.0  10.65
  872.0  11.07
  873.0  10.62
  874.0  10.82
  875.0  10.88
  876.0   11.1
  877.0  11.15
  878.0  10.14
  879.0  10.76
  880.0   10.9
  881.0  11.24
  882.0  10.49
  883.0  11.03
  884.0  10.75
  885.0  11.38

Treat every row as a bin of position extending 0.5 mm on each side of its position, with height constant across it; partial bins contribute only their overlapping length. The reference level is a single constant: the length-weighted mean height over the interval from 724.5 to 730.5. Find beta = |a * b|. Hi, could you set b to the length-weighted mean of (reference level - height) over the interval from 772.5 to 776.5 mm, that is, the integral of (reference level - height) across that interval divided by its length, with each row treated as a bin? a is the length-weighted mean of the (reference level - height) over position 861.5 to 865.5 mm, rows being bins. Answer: 0.11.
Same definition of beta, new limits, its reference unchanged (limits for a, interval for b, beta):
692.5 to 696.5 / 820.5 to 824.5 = 0.56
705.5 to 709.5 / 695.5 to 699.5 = 0.01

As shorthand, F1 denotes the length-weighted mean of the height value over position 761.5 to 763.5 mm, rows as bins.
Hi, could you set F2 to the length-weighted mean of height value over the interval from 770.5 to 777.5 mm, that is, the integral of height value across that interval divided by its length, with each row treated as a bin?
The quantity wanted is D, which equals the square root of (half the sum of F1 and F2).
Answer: 3.30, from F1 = 10.8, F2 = 11.0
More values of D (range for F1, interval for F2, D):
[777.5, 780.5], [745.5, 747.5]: 3.28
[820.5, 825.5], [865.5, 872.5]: 3.30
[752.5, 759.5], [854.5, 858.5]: 3.26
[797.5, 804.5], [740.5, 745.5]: 3.30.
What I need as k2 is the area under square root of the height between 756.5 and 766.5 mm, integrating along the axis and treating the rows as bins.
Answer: 32.6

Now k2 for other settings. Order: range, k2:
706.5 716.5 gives 32.0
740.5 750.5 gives 32.5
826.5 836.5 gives 33.6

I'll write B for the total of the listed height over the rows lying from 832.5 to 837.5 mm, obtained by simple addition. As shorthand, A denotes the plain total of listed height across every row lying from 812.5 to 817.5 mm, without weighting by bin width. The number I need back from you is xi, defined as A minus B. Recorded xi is -0.8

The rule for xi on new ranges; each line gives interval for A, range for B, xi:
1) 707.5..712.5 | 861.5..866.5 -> -2.0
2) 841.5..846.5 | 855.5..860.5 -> 0.2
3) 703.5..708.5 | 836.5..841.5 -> -2.5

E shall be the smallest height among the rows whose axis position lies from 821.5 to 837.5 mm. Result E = 10.29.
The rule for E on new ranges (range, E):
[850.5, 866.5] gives 9.907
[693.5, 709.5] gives 9.471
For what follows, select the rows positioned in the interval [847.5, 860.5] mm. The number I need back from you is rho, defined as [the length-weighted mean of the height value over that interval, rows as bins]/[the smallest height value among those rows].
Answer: 1.07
